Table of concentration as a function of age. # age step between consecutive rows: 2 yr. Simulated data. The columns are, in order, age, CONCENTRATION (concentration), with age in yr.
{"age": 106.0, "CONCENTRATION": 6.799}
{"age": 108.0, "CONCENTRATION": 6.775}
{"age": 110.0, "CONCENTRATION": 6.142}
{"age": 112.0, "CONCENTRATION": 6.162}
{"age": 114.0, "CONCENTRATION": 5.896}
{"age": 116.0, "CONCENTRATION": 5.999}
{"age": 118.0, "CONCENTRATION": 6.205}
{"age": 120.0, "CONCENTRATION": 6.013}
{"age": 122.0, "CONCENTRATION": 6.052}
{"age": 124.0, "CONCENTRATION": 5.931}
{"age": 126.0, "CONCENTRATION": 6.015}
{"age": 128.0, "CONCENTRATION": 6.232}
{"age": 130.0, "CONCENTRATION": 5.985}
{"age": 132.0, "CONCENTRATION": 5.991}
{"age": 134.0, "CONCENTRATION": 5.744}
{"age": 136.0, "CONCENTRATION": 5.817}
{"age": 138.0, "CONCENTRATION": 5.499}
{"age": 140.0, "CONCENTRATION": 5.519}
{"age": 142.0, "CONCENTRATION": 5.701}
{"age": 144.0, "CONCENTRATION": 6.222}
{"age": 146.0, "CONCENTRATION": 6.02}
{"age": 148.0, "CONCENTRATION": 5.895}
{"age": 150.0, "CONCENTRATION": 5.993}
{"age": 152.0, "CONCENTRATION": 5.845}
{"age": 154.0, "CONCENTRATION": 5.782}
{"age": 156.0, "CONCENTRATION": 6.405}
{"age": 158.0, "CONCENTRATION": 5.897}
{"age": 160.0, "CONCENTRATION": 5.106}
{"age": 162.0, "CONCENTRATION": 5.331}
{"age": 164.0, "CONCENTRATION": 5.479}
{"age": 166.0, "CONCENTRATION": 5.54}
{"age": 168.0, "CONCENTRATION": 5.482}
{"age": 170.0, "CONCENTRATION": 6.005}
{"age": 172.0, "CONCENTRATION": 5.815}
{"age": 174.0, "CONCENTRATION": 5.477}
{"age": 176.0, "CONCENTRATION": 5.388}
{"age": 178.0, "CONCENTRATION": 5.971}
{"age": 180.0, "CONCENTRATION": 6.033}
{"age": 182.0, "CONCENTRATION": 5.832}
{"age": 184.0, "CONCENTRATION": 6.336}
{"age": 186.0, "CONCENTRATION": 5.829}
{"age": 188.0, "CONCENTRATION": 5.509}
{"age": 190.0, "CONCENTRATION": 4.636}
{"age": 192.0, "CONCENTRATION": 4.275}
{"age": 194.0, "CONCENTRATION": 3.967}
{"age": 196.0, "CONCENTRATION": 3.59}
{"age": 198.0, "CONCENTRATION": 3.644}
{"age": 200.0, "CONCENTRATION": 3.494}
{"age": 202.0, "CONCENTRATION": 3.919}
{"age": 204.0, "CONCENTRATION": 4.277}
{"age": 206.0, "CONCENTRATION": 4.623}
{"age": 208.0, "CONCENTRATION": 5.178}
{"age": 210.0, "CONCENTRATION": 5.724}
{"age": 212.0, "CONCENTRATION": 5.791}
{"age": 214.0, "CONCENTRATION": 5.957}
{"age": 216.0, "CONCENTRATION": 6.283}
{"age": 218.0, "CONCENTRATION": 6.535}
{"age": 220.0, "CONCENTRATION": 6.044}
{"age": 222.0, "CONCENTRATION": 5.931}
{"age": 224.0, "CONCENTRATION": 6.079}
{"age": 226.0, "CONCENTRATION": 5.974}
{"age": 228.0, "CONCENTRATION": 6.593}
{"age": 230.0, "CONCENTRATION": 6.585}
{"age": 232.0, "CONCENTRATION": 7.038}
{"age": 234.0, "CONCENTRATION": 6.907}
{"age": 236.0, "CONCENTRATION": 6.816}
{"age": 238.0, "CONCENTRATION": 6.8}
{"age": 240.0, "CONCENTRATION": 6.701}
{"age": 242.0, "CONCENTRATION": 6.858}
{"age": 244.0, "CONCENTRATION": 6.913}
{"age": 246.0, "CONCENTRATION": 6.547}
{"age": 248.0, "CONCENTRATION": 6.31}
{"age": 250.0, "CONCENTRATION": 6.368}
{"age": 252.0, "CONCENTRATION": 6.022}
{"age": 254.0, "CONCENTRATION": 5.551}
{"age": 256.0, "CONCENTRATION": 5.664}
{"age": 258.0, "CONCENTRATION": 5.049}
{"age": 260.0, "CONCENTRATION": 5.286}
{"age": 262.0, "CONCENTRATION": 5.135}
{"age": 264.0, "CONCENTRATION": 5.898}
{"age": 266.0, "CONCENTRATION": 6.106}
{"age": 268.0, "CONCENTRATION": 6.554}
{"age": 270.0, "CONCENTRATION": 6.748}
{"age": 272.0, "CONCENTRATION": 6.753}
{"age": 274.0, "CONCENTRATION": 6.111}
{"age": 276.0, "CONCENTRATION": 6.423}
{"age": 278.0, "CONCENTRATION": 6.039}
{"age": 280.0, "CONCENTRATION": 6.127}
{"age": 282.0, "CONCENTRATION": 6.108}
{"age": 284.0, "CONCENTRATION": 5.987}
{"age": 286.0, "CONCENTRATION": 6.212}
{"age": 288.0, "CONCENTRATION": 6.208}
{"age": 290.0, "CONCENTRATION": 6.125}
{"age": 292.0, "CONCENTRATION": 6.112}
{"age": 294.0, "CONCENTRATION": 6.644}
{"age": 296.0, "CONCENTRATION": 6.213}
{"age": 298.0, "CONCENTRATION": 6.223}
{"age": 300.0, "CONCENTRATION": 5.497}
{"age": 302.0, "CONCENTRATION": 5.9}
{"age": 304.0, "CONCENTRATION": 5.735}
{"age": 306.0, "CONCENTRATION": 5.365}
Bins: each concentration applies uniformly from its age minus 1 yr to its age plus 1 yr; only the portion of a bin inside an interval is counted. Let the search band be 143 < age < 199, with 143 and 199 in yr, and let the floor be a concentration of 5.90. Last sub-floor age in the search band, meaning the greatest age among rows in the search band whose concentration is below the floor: 198.0 yr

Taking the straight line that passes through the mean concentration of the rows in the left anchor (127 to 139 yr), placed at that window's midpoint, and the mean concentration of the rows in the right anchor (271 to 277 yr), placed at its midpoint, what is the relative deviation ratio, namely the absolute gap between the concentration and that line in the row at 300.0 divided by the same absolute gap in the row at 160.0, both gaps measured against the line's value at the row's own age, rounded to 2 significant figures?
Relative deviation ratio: 1.2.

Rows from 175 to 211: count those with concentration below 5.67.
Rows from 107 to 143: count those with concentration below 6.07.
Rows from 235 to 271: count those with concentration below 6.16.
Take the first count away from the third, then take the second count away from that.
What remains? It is -17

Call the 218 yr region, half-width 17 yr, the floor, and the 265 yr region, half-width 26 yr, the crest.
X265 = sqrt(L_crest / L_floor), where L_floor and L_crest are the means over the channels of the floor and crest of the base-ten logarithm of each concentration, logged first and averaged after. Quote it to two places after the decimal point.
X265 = 1.02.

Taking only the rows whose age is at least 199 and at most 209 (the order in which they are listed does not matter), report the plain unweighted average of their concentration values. 4.3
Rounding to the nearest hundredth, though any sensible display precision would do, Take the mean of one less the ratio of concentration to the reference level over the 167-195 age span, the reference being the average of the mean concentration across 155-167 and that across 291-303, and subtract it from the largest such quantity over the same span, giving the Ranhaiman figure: 0.26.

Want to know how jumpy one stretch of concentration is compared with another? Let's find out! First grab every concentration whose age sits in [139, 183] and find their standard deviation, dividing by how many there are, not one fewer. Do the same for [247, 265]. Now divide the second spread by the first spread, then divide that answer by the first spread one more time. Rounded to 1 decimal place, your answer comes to 4.9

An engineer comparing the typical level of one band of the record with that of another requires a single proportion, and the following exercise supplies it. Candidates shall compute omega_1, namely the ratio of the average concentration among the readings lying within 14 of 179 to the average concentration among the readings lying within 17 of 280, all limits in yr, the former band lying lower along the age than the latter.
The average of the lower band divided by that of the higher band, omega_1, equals 0.89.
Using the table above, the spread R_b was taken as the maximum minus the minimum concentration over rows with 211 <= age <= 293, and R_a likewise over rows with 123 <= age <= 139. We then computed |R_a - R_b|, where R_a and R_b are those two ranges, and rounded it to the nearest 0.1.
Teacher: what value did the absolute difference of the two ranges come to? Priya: 1.3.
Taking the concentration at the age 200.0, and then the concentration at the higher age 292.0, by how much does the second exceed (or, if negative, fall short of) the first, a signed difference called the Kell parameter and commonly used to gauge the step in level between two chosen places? 2.6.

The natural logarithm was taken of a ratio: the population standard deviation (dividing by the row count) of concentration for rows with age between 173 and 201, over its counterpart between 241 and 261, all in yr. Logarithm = 0.5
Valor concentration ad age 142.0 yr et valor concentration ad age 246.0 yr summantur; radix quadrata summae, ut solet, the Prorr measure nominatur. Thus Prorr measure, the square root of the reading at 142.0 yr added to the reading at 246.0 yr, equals 3.50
